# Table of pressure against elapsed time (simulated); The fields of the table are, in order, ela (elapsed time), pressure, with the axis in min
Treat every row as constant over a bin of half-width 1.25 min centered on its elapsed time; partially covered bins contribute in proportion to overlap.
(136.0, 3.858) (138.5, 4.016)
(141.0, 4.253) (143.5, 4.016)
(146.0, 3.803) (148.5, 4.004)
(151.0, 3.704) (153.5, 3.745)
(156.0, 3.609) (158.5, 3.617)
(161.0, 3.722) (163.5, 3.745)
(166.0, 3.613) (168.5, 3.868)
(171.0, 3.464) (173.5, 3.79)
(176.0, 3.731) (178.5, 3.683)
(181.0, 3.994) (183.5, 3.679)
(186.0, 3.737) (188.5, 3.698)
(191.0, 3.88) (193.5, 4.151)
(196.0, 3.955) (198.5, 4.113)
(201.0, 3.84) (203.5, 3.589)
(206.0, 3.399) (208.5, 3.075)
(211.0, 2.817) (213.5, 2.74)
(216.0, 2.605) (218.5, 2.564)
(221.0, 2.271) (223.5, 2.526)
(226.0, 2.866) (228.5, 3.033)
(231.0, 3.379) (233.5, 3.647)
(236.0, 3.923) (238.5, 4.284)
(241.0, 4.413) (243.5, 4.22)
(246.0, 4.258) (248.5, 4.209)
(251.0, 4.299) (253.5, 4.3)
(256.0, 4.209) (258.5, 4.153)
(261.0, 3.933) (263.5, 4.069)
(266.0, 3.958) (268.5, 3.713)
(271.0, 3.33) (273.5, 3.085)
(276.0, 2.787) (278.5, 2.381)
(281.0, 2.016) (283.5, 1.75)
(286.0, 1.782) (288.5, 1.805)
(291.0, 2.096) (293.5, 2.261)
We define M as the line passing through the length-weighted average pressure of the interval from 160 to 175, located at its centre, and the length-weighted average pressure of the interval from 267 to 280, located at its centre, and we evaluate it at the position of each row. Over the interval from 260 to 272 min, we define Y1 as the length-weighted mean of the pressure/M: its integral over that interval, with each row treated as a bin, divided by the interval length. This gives 1.23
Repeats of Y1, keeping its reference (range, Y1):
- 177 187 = 1.04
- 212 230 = 0.79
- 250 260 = 1.34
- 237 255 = 1.33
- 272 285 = 0.80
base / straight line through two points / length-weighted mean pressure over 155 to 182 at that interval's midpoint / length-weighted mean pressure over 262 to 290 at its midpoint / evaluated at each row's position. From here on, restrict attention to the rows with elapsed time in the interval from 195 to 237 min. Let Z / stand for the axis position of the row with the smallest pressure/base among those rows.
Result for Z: 221.0 min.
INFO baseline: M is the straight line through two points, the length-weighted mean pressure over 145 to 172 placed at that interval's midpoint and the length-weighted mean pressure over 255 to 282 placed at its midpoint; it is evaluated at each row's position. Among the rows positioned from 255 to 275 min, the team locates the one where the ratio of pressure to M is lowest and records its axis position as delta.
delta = 273.5 min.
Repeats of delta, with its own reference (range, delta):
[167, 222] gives 221.0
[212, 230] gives 221.0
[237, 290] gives 283.5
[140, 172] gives 171.0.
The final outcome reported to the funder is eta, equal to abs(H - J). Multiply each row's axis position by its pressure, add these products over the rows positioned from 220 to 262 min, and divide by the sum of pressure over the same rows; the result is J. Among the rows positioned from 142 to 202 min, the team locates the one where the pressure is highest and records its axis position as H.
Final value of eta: 49.3 min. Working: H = 193.5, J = 242.8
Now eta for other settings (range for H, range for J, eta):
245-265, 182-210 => 57.8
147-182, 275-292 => 134.4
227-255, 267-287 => 34.7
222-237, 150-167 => 77.5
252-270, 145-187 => 87.5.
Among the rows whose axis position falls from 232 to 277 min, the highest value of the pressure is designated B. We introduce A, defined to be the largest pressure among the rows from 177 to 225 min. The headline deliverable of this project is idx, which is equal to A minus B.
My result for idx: -0.3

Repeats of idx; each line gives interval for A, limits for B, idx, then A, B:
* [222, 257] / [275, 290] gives 1.6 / 4.413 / 2.787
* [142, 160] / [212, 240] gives -0.3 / 4.016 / 4.284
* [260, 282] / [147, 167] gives 0.1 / 4.069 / 4.004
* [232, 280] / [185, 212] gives 0.3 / 4.413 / 4.151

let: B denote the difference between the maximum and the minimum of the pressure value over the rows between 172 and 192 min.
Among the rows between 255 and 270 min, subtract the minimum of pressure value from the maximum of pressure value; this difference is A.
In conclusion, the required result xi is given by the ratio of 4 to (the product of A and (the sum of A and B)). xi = 9.9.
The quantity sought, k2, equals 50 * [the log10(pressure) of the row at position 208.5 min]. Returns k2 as 24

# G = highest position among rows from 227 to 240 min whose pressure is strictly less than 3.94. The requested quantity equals 236.0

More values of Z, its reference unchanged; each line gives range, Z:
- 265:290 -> 283.5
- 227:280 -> 278.5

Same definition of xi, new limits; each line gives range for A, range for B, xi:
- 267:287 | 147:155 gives 0.9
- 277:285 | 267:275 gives 5.0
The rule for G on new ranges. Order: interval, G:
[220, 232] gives 231.0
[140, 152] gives 151.0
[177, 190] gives 188.5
